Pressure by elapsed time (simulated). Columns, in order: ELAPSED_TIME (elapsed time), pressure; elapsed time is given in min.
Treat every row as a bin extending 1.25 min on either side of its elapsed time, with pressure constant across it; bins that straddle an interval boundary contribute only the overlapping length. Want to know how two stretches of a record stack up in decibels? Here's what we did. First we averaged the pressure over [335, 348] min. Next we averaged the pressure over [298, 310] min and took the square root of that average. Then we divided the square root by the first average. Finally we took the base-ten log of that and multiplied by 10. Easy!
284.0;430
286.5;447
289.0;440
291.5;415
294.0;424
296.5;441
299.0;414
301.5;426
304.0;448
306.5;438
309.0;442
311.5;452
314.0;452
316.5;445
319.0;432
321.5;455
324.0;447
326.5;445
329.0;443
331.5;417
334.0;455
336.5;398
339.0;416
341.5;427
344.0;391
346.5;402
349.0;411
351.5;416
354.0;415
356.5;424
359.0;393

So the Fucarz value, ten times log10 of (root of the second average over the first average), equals -12.9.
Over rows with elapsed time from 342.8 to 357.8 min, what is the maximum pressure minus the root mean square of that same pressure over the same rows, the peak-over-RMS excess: 14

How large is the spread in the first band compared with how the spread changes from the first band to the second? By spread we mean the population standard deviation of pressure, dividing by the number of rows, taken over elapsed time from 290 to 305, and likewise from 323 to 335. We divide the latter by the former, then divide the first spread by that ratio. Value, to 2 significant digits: 12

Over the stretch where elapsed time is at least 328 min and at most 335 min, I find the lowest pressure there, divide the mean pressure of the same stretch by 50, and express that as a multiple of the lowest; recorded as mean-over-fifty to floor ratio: 0.0210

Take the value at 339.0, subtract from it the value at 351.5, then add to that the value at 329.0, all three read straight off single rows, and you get 443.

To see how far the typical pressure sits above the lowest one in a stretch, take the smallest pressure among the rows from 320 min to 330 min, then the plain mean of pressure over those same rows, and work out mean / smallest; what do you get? 1.01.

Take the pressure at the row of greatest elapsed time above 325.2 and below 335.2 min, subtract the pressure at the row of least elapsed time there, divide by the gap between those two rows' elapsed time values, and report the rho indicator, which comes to 1.3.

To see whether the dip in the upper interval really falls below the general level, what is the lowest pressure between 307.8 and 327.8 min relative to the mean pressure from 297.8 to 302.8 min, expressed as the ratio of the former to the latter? 1.03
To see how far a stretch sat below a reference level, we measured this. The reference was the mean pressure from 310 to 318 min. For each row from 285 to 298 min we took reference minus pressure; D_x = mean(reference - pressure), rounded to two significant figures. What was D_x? 16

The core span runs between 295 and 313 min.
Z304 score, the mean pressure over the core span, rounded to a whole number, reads 437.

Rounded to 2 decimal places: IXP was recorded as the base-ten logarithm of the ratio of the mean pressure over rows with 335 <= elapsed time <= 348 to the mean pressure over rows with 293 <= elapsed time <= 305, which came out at -0.02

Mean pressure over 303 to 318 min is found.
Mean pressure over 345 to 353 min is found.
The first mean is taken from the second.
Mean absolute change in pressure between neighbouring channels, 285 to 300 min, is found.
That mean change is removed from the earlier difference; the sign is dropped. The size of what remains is 54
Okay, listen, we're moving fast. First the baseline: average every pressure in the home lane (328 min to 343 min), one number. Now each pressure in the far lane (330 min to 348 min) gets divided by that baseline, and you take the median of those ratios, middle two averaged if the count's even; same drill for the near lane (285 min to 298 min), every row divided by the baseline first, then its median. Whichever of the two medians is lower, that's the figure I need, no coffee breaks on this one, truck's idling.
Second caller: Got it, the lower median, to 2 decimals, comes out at 0.98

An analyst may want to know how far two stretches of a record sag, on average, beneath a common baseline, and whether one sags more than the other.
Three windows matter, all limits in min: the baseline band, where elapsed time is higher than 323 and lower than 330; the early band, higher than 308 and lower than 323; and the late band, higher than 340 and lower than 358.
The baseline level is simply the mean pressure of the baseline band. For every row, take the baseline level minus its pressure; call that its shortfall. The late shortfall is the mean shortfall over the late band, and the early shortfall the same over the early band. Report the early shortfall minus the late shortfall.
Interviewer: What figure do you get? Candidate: -34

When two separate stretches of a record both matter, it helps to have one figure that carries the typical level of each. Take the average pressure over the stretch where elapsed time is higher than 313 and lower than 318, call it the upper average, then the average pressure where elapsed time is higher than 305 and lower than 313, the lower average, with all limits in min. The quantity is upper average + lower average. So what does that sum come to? 892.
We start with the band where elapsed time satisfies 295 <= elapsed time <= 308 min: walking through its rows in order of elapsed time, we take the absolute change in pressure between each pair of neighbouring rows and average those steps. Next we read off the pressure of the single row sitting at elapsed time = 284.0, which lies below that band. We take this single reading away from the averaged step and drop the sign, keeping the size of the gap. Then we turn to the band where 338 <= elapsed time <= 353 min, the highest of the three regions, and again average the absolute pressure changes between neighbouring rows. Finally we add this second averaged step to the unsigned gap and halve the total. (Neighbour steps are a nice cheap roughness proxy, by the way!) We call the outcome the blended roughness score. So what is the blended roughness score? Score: 213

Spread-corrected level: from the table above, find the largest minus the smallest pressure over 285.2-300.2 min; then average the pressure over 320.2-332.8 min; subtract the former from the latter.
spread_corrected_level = 408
